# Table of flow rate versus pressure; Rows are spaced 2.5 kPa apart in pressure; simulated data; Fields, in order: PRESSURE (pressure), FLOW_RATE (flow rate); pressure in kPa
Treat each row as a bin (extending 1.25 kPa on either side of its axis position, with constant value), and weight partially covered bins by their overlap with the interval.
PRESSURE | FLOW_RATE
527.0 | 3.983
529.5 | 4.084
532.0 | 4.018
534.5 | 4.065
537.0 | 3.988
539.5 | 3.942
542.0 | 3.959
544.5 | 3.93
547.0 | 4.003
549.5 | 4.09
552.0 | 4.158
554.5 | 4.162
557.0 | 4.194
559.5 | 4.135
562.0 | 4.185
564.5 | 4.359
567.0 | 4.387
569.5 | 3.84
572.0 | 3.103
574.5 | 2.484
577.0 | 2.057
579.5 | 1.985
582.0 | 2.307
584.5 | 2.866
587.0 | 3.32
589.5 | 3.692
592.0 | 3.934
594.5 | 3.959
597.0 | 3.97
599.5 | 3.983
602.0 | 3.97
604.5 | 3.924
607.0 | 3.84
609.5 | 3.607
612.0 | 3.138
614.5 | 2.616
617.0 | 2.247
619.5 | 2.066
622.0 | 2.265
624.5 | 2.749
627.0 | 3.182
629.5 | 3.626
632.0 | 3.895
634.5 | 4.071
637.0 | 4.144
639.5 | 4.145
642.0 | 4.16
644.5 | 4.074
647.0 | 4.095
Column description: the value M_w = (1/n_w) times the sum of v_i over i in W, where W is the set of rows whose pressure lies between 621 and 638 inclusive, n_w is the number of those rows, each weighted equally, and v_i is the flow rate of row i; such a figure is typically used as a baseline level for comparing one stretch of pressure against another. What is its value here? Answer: 3.4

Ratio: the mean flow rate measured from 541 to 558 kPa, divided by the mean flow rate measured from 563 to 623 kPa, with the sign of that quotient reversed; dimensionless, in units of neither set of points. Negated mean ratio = -1.25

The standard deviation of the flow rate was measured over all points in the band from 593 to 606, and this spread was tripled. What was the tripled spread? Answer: 0.1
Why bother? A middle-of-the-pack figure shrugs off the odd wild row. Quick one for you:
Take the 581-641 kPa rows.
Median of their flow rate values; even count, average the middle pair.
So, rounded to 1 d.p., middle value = 3.7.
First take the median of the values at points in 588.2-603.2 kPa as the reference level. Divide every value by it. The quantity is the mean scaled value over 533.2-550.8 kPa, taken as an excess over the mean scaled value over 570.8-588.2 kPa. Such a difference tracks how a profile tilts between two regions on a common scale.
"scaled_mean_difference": 0.36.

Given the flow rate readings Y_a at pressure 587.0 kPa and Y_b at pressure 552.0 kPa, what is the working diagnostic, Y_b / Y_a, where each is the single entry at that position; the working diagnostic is 1.3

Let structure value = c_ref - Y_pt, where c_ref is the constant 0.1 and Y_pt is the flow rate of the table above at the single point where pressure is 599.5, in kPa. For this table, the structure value -3.9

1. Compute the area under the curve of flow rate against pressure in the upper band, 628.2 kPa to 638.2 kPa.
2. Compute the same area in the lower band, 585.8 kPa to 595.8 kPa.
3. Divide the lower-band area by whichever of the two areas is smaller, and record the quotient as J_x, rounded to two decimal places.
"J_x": 1.00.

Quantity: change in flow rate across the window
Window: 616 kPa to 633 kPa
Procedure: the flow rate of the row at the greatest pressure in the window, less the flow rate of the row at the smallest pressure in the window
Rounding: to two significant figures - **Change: 1.6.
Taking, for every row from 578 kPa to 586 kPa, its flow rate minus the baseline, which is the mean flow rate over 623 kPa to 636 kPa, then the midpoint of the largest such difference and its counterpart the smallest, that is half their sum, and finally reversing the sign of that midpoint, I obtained 1.1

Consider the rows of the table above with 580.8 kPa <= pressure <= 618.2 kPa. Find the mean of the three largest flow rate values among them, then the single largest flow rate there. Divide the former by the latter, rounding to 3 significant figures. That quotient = 0.998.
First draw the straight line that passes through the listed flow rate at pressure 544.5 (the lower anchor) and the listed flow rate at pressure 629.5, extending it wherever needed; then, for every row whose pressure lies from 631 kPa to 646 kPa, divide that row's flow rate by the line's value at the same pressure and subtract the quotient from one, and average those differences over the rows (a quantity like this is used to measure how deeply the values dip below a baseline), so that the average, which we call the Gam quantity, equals -0.14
